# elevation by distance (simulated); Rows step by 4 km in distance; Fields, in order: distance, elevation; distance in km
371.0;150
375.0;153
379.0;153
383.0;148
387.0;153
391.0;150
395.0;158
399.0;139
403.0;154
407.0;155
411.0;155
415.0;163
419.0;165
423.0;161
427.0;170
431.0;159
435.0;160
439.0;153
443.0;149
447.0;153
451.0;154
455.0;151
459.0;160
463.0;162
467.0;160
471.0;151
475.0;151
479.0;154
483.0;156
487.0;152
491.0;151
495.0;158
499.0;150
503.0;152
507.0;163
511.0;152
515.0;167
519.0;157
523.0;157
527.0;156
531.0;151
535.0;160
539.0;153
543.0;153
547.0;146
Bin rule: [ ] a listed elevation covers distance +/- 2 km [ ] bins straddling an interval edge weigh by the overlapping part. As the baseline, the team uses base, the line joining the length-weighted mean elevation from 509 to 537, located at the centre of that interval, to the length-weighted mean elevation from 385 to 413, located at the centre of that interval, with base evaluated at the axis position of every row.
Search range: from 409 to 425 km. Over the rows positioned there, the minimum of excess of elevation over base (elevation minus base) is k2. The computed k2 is 2.5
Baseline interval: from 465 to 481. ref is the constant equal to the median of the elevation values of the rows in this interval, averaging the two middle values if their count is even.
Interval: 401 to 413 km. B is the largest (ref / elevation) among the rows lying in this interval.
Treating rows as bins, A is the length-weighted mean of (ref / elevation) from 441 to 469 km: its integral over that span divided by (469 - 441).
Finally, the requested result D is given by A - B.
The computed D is -0.009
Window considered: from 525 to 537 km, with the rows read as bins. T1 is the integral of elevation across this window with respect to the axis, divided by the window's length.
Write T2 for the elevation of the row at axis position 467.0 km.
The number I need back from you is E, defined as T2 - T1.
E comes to 4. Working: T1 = 156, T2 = 160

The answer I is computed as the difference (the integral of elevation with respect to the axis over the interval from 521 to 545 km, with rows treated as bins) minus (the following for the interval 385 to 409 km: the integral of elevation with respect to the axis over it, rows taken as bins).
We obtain 84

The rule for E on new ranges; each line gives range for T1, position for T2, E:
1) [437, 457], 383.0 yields -4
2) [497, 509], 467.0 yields 5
